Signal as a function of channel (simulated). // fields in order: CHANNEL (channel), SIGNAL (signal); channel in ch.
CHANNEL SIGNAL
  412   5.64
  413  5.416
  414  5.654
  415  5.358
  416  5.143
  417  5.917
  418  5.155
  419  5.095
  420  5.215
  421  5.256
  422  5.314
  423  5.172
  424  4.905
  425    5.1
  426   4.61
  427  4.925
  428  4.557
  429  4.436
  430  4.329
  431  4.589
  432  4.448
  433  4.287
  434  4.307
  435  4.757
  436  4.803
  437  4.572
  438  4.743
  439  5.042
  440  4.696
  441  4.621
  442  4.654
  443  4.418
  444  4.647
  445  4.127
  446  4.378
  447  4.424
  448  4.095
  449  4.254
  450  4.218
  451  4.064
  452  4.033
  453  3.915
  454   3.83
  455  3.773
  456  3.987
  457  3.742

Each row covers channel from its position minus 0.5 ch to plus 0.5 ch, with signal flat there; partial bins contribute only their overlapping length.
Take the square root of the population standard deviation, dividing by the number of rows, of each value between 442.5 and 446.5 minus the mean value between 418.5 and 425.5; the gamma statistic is 0.43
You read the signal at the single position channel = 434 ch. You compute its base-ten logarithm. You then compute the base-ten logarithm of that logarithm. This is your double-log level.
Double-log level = -0.198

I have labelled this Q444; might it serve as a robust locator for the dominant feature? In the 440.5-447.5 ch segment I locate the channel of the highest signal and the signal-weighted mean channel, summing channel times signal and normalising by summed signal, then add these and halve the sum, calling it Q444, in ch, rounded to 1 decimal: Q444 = 443.0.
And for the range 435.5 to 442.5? 439.0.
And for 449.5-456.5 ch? 451.5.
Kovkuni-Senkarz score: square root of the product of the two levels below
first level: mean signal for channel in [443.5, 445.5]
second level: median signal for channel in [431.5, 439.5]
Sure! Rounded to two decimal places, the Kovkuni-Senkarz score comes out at 4.52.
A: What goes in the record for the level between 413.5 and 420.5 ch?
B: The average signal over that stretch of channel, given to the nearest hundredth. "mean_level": 5.36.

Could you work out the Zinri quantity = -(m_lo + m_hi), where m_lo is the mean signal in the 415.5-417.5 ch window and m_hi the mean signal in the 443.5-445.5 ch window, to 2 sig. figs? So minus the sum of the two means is -9.9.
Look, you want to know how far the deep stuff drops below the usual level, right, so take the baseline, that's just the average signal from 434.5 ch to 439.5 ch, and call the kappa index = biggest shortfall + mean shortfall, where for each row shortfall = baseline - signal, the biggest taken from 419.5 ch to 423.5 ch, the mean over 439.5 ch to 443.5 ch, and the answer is -0.2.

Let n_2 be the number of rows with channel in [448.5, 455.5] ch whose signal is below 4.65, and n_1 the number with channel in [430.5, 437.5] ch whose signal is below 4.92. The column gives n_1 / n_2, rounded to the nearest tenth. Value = 1.0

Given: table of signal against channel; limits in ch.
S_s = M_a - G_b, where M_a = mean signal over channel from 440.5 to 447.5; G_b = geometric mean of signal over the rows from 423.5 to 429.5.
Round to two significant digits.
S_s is -0.28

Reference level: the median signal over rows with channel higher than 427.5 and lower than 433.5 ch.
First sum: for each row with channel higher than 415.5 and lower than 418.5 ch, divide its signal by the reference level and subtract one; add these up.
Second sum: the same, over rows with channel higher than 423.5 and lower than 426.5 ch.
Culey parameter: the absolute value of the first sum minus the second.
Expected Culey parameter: 0.4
